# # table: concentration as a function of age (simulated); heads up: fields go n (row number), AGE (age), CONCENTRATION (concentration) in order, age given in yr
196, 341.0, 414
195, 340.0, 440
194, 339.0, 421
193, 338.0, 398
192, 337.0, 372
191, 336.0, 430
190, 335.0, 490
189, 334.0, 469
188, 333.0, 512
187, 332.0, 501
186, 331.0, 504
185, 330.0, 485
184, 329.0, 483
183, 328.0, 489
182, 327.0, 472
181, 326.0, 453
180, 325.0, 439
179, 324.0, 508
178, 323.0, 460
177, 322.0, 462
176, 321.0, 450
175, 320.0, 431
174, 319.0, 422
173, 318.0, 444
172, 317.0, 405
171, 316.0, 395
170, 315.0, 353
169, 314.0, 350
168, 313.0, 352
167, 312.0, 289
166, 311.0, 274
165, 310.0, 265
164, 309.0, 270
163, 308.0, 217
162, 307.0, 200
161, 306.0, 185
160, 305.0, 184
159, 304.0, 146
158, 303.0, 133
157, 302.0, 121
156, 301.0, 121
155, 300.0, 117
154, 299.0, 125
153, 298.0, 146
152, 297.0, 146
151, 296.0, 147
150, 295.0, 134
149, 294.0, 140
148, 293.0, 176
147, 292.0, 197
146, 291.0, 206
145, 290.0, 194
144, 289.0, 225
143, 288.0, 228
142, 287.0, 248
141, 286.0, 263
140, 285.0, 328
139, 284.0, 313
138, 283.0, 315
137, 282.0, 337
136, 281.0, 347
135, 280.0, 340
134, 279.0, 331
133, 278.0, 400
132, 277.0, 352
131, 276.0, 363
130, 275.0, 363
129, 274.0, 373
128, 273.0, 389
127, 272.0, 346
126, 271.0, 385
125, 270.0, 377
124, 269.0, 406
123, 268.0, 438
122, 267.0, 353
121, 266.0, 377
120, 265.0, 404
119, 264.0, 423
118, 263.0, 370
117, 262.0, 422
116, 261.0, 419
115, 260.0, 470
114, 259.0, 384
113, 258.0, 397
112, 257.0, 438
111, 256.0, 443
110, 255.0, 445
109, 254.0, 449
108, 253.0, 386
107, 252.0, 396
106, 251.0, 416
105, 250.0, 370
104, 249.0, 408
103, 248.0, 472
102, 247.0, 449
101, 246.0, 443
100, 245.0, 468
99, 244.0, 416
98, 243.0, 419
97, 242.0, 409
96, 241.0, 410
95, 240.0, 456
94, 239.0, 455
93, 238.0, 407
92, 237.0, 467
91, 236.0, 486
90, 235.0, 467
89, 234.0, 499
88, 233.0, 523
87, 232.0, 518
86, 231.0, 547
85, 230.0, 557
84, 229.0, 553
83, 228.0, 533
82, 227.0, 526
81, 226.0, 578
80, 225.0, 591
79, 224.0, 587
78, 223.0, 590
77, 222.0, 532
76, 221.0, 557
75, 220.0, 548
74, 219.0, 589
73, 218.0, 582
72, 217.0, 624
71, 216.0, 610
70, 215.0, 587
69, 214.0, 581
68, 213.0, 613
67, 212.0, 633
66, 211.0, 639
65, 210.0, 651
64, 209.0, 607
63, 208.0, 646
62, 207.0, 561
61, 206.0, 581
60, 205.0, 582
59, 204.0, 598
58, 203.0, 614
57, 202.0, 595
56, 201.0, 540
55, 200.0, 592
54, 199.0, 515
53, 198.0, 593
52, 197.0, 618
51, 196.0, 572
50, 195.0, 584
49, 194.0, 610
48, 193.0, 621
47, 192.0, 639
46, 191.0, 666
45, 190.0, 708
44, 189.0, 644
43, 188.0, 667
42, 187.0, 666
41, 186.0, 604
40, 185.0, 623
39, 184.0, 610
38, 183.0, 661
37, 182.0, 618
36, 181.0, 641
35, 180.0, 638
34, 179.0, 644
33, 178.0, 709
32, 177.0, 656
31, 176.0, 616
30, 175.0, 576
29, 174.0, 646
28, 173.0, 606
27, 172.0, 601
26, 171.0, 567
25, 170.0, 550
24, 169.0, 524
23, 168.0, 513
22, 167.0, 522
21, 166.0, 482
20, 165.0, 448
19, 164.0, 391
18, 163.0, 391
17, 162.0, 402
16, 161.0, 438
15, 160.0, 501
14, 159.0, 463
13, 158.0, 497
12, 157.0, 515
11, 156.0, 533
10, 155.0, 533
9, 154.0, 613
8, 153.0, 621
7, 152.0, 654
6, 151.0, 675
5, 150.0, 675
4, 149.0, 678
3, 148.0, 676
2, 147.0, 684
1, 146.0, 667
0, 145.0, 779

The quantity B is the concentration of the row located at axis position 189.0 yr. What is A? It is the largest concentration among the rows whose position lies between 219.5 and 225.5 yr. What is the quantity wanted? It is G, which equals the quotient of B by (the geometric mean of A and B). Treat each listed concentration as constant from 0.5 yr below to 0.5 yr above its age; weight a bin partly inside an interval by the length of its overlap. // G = 1.04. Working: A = 591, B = 644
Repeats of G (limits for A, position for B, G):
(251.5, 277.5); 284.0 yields 0.82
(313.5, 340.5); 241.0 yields 0.89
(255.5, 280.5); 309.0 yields 0.76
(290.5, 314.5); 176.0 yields 1.32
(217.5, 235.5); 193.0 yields 1.03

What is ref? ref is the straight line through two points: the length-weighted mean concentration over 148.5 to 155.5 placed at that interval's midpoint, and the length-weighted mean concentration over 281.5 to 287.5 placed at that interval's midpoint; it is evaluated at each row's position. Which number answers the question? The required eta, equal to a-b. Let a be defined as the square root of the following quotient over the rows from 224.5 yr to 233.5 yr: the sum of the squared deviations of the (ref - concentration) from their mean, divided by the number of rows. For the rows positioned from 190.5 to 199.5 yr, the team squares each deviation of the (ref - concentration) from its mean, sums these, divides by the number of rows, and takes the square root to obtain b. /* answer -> -16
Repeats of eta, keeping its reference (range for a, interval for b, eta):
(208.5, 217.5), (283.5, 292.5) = -20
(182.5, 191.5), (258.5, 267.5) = 5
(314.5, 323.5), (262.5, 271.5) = 13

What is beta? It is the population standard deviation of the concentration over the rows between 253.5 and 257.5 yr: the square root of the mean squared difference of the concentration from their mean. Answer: 4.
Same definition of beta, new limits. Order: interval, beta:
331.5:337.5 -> 48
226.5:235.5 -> 27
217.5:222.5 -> 21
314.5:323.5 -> 34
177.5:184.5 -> 30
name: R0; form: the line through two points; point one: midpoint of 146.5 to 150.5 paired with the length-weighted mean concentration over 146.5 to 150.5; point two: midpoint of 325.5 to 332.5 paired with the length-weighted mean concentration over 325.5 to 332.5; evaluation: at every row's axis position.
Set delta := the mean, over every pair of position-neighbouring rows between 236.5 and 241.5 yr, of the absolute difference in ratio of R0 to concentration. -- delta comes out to 0.12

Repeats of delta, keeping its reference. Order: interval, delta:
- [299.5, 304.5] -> 0.23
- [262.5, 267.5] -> 0.11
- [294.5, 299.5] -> 0.24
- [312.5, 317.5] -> 0.05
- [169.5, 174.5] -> 0.05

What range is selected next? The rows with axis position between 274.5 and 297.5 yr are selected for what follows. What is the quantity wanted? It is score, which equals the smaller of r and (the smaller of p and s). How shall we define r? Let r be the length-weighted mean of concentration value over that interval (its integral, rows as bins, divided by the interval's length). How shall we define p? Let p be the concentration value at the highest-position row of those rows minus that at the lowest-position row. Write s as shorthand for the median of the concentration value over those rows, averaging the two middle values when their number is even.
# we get -217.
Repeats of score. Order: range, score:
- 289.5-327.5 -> 241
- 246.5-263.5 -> -79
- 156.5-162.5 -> -113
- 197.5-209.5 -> 14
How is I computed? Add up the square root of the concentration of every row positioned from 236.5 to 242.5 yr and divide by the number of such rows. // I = 20.8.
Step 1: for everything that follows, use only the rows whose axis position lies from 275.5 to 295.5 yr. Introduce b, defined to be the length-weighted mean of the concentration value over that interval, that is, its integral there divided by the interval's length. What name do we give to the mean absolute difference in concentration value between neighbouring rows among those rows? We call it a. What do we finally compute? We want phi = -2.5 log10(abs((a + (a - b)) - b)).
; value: -6.7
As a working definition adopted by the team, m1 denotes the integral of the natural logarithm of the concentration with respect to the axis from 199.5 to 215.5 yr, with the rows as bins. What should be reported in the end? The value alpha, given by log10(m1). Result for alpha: 2.01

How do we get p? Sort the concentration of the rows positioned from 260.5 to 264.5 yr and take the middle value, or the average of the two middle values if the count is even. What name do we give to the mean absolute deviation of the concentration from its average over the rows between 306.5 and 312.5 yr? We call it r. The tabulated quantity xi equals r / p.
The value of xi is 0.070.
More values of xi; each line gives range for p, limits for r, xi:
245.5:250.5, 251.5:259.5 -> 0.060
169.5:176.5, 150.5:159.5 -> 0.109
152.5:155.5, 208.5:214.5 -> 0.033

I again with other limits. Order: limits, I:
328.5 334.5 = 22.2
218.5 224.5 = 23.8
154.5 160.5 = 22.5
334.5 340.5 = 20.6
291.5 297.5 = 12.5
